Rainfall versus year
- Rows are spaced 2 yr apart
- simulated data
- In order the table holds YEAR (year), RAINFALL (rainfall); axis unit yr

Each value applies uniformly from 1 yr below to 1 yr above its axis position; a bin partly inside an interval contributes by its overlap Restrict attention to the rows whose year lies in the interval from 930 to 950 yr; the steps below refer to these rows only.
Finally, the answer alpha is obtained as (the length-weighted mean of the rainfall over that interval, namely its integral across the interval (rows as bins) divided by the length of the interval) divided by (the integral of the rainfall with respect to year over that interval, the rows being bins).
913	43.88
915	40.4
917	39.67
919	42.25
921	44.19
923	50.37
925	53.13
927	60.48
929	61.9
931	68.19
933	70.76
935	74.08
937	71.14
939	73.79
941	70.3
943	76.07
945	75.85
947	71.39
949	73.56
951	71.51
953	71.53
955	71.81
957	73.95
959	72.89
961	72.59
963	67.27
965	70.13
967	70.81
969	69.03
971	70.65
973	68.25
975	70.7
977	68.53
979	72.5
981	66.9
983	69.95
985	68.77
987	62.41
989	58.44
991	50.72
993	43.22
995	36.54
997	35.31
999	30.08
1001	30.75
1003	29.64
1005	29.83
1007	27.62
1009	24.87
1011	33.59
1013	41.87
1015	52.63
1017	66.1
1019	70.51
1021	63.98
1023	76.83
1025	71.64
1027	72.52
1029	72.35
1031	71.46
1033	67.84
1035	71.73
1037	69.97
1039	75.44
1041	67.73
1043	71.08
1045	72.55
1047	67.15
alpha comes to 0.05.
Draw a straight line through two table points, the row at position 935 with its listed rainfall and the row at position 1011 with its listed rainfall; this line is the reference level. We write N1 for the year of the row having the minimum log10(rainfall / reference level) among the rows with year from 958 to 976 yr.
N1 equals 963 yr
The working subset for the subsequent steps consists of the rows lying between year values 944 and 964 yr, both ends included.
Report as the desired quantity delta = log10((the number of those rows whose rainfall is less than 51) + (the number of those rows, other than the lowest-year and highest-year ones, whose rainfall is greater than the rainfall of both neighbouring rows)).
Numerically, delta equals 0.30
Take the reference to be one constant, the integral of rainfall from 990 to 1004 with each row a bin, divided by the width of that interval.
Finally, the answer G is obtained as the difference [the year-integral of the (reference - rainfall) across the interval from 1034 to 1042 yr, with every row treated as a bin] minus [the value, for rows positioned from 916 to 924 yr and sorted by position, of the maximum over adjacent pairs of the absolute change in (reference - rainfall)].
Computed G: -283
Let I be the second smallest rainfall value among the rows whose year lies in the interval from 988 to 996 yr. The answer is 43.22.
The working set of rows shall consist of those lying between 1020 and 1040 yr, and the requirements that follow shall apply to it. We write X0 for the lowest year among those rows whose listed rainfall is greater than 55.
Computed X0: 1021 yr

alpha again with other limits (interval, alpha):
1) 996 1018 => 0.05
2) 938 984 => 0.02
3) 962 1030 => 0.01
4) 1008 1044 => 0.03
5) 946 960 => 0.07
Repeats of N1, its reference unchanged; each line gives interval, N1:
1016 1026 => 1017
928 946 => 929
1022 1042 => 1025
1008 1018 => 1009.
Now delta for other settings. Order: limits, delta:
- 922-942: 0.48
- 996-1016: 1.04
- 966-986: 0.60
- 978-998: 0.70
